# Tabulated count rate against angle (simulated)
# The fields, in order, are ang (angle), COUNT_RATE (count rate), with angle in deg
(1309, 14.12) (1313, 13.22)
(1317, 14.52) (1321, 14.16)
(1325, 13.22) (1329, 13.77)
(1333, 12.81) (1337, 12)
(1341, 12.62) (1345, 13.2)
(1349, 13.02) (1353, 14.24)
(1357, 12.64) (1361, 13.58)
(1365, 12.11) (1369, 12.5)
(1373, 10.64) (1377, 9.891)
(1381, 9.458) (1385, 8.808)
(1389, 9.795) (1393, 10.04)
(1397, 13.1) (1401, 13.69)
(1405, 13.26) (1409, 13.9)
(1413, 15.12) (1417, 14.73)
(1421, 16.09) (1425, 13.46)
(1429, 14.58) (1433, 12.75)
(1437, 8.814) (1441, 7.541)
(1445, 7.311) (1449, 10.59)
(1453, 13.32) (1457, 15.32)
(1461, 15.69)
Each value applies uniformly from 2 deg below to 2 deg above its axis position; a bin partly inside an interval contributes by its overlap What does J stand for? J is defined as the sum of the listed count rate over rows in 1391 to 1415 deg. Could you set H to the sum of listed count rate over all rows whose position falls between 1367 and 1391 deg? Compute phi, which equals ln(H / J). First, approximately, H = 61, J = 79.1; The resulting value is -0.26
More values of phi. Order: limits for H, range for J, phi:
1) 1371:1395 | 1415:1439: -0.32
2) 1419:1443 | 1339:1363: -0.08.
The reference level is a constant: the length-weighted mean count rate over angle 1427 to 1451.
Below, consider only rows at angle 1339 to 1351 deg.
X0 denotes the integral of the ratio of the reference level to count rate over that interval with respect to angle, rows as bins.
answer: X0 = 9.5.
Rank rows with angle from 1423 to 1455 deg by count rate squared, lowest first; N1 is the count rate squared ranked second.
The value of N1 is 57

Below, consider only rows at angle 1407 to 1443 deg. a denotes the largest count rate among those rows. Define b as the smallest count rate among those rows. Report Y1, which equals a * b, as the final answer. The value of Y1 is 121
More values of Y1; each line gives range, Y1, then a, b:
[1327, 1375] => 152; 14.24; 10.64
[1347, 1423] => 142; 16.09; 8.808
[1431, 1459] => 112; 15.32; 7.311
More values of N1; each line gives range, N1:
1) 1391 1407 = 172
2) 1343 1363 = 170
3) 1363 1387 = 89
